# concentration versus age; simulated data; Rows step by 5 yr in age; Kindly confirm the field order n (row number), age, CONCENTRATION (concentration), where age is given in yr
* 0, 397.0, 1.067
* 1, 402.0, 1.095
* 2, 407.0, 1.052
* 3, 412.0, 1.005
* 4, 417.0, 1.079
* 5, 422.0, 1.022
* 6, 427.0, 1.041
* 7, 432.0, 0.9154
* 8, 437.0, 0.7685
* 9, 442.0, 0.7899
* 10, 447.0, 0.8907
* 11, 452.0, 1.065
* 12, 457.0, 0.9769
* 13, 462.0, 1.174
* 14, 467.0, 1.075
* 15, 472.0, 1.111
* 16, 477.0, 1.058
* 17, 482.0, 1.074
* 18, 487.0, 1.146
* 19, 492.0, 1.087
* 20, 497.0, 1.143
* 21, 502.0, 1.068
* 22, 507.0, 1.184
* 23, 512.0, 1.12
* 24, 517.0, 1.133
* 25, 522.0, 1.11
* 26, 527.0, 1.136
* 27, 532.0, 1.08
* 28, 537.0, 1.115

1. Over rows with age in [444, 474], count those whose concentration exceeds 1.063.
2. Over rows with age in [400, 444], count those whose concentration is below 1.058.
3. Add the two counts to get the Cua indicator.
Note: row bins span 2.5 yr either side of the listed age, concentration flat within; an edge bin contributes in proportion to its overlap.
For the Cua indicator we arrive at 11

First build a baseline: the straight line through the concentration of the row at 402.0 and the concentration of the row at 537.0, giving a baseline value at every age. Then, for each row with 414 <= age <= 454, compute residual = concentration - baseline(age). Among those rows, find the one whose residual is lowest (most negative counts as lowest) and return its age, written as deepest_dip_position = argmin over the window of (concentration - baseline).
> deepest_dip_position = 437.0 yr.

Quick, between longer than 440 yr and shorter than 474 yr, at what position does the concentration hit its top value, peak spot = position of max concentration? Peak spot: 462.0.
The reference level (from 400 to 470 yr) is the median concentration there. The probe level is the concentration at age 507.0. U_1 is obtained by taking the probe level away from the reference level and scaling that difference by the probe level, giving -0.129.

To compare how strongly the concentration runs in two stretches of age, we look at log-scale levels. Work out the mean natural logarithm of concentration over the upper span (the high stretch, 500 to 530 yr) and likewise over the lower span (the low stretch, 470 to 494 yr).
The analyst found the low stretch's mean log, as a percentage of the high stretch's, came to 77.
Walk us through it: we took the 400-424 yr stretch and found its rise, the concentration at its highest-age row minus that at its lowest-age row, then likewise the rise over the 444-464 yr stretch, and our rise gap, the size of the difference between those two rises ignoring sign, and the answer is 0.36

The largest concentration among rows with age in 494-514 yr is 1.184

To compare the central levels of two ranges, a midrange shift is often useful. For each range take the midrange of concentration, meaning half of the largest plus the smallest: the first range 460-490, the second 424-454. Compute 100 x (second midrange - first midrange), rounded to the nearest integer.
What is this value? -20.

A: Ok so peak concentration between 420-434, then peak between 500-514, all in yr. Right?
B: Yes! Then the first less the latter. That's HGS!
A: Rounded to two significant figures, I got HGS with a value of -0.14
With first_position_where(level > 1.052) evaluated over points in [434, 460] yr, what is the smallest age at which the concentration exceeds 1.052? 452.0 yr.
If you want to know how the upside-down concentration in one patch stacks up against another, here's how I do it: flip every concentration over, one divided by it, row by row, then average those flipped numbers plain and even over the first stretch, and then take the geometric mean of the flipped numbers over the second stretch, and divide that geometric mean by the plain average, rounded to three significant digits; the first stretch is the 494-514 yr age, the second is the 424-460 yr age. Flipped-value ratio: 1.23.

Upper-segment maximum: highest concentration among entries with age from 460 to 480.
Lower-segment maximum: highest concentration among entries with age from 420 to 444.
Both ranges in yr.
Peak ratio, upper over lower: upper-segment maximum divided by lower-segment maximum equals 1.13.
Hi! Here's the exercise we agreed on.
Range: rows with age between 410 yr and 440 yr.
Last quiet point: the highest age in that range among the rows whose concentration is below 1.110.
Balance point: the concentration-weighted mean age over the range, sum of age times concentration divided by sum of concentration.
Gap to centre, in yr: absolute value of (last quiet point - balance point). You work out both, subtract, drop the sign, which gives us 13.2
